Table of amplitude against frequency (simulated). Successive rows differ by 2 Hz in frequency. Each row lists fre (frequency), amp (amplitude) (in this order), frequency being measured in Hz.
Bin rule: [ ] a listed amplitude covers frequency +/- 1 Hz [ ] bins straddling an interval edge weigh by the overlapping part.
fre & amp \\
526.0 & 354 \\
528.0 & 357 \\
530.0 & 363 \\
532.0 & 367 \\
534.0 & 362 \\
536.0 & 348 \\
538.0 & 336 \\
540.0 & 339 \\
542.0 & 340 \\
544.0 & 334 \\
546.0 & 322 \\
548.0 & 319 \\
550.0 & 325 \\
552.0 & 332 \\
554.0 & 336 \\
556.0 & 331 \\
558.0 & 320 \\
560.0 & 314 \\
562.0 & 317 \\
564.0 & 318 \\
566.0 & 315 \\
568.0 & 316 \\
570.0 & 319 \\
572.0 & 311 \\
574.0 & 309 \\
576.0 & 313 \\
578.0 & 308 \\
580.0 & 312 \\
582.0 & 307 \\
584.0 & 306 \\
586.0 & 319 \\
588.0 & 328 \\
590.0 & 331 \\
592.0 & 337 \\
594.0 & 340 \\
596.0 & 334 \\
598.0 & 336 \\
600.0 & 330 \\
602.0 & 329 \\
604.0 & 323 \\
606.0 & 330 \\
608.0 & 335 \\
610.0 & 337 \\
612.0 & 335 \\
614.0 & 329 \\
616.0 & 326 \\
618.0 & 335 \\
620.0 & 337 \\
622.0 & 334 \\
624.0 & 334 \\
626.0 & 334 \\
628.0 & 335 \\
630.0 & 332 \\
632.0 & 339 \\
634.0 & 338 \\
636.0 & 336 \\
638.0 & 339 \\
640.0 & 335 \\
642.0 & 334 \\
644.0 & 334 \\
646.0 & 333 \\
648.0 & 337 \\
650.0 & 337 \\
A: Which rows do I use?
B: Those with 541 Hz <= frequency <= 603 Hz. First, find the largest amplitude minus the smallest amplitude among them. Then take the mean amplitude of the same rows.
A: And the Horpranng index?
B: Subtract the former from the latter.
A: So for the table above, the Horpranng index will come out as 289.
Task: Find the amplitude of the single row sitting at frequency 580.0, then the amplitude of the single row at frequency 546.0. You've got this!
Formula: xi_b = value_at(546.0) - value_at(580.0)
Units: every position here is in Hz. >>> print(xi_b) 10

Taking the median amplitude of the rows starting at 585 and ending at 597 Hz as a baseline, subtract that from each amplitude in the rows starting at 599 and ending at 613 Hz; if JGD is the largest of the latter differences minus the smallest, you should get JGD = 14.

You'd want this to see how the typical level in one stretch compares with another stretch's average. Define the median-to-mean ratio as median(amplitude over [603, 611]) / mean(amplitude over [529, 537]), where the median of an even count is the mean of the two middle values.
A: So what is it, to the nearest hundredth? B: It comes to 0.92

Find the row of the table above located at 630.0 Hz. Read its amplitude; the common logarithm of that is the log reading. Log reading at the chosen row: 2.52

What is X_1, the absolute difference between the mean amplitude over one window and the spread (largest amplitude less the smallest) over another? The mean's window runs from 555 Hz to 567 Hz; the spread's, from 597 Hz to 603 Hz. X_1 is 312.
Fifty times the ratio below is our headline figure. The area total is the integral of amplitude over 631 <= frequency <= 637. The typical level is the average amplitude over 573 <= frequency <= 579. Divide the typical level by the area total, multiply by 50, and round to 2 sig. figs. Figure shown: 7.7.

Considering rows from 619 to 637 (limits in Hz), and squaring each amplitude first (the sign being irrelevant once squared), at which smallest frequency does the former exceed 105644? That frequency 620.0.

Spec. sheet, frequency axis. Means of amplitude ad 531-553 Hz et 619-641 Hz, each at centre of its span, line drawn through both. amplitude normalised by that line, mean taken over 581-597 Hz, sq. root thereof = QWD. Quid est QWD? 0.982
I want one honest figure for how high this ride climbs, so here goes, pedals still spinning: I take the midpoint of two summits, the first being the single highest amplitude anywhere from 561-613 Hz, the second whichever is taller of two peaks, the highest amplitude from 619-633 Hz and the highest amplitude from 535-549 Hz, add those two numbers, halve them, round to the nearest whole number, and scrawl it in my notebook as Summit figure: 344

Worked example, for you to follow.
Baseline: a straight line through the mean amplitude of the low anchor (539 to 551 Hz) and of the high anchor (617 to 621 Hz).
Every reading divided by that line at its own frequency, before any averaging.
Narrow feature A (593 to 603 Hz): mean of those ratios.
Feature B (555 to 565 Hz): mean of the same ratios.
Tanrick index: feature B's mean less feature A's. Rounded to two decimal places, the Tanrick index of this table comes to -0.03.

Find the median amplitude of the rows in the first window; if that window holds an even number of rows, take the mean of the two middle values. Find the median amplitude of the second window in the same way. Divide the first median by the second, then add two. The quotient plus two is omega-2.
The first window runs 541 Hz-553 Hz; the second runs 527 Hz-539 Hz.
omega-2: 2.91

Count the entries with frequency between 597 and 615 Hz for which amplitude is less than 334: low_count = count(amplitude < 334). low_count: 5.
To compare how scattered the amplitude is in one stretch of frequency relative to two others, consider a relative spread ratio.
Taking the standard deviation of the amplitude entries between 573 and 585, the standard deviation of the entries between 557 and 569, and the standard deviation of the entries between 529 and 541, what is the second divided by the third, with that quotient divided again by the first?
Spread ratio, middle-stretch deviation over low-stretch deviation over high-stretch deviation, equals 0.06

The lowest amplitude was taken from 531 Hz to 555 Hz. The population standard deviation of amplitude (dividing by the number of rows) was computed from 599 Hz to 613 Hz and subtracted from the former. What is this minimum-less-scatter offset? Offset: 315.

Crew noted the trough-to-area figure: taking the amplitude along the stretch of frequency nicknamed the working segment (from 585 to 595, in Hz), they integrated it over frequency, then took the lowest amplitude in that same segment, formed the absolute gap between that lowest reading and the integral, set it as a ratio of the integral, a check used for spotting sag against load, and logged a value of 0.904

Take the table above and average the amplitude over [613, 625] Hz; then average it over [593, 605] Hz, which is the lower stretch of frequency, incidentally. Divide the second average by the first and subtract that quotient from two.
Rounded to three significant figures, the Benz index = 1.00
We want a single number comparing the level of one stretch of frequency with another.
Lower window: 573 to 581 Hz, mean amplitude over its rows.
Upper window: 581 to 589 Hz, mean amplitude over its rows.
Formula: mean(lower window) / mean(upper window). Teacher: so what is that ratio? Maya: 0.99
